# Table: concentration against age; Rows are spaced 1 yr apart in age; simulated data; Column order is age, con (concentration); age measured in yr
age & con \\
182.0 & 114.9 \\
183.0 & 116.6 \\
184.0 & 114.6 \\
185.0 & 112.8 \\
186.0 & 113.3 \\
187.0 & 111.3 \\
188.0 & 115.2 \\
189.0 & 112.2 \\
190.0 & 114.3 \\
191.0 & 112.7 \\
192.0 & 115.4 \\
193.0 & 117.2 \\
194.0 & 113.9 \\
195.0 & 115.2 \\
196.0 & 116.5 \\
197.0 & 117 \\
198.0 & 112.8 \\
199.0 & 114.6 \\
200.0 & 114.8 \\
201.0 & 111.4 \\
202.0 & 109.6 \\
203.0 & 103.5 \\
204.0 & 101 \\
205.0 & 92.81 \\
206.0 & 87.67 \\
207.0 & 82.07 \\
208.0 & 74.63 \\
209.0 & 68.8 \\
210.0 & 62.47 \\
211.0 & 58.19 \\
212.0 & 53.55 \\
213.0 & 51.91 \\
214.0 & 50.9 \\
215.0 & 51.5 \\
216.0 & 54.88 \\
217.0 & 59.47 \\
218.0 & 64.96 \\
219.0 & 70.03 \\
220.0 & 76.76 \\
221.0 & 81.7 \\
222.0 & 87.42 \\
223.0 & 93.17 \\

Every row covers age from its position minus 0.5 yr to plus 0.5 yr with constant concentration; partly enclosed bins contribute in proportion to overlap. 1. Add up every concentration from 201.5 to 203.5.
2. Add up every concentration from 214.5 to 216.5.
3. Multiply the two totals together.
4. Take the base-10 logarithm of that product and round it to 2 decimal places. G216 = 4.36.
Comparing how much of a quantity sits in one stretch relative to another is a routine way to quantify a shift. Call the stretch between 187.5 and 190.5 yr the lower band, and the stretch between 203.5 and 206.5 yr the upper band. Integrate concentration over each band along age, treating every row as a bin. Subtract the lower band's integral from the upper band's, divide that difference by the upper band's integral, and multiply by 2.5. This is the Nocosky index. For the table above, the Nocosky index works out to -0.5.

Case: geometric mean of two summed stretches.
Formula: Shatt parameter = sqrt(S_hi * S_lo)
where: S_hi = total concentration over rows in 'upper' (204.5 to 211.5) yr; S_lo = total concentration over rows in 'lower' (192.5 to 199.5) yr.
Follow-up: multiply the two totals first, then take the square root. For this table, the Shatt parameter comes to 652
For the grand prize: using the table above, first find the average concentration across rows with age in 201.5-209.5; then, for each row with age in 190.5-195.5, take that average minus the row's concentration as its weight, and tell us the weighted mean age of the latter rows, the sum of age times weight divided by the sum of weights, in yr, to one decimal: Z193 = 193.0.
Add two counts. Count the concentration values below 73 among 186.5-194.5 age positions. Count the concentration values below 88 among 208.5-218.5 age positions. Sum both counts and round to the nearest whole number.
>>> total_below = 10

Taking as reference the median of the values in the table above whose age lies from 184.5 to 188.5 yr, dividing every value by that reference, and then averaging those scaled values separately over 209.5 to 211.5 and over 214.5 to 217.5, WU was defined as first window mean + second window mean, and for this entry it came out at 1.0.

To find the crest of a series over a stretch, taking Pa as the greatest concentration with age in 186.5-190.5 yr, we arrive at 115.2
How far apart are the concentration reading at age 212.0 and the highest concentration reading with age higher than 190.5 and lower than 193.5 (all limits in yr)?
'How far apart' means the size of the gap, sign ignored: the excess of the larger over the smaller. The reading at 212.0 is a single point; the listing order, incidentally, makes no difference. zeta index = 64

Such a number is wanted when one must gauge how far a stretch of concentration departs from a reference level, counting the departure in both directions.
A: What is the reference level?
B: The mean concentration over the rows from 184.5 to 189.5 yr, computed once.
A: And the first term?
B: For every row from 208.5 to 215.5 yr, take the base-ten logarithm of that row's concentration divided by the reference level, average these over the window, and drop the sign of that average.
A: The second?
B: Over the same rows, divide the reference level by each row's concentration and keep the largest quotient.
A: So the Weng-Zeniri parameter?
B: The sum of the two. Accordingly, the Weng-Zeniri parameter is 2.5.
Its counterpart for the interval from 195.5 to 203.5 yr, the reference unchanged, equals 1.1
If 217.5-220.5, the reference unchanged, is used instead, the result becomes 1.9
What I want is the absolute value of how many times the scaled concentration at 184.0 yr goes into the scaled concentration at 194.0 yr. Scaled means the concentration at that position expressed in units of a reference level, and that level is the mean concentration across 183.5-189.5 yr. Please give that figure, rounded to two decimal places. 0.99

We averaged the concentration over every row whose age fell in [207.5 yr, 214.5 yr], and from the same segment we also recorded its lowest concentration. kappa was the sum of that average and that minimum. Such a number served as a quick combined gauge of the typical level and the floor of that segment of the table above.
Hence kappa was 111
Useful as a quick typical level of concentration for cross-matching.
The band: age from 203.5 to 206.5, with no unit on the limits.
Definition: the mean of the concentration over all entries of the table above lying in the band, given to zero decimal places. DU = 94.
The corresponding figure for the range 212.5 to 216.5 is 52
